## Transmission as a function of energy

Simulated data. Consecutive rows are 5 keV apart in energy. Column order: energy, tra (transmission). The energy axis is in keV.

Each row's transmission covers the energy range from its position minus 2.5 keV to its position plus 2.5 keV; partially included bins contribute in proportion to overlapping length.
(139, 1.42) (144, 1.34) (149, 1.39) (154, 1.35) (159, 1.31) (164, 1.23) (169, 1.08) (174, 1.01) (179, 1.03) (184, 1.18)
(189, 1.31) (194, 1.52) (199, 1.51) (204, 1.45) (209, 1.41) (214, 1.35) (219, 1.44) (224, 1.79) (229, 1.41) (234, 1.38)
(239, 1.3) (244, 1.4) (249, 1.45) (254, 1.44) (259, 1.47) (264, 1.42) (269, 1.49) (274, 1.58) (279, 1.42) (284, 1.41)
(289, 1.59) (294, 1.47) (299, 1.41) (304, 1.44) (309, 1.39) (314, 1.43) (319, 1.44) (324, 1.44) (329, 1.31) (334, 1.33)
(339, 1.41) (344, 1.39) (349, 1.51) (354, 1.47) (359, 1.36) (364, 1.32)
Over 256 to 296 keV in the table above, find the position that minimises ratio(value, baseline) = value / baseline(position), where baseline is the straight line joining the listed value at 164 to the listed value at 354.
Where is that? 284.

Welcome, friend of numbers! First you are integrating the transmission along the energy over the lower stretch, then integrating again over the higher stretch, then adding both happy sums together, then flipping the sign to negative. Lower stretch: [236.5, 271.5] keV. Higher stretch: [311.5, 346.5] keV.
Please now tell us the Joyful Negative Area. -99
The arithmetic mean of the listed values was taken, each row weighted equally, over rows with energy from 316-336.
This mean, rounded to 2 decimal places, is 1.38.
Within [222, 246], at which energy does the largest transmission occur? 224 keV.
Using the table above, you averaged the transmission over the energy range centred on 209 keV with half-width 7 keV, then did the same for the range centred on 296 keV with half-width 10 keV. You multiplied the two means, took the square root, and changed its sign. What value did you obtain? -1.44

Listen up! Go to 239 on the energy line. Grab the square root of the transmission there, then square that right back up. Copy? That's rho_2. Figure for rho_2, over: 1.30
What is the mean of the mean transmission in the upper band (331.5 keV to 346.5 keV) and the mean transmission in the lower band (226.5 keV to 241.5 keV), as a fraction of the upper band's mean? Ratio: 1.00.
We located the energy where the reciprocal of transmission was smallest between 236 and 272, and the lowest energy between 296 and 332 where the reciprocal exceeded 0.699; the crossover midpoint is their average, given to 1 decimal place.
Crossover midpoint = 284.0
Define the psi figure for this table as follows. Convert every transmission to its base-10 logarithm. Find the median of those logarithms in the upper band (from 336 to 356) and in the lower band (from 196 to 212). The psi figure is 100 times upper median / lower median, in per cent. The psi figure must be 98.1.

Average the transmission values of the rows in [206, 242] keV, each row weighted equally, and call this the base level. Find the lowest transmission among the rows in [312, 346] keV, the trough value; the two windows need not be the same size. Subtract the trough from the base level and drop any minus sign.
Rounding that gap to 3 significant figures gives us 0.130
